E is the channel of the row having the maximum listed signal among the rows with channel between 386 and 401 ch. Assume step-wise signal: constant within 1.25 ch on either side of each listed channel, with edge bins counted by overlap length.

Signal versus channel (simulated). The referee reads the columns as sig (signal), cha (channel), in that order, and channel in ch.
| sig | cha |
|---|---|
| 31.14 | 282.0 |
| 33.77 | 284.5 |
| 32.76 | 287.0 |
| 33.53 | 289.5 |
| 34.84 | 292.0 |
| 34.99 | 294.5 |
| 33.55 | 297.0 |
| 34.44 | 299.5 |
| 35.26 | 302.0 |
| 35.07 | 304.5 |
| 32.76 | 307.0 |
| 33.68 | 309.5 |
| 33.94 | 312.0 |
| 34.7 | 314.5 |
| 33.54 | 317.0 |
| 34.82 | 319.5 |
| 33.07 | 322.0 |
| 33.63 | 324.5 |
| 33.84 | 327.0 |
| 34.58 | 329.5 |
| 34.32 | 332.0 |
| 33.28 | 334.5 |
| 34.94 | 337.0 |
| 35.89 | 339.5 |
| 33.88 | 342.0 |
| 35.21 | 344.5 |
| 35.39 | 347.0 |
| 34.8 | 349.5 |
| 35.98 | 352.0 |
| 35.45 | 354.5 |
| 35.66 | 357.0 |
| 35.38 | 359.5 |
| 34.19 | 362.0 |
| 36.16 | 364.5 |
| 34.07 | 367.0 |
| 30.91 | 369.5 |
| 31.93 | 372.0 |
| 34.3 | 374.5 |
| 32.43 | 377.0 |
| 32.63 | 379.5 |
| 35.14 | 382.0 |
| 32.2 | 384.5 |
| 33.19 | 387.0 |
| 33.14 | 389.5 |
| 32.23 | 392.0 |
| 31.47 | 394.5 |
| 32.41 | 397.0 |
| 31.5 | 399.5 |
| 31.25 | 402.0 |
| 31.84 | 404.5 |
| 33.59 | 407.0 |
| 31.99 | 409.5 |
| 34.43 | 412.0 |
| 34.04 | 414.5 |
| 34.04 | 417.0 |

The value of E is 387.0 ch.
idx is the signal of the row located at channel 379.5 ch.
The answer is 32.63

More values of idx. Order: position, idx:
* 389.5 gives 33.14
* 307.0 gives 32.76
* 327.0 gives 33.84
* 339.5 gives 35.89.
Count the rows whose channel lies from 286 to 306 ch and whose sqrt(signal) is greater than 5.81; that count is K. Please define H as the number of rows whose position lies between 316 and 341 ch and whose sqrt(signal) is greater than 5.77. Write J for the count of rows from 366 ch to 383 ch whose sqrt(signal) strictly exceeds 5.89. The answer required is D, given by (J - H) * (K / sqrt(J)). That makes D -35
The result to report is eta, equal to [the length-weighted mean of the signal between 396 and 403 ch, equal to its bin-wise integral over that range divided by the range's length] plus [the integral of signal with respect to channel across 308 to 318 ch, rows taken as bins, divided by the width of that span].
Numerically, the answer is 65.7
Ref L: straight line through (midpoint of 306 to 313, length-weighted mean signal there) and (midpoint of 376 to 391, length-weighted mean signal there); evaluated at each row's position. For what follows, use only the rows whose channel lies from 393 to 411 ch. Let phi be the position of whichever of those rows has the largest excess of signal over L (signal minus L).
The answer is 407.0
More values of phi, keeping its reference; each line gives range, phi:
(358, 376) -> 364.5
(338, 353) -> 352.0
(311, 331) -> 319.5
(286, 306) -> 302.0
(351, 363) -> 352.0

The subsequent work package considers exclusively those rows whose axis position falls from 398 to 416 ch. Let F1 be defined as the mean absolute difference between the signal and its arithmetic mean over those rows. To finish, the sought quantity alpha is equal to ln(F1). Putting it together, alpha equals 0.2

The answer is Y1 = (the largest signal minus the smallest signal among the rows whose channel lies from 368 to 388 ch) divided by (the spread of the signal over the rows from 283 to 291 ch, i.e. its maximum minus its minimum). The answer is 4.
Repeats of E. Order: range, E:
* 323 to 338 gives 337.0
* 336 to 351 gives 339.5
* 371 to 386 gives 382.0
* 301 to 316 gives 302.0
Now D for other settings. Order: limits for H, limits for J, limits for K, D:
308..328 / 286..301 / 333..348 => -18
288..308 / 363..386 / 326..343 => -21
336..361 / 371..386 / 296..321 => -54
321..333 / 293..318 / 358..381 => 0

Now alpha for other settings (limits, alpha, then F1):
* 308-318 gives -1.0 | 0.37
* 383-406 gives -0.6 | 0.55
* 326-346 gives -0.4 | 0.66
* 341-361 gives -0.8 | 0.44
